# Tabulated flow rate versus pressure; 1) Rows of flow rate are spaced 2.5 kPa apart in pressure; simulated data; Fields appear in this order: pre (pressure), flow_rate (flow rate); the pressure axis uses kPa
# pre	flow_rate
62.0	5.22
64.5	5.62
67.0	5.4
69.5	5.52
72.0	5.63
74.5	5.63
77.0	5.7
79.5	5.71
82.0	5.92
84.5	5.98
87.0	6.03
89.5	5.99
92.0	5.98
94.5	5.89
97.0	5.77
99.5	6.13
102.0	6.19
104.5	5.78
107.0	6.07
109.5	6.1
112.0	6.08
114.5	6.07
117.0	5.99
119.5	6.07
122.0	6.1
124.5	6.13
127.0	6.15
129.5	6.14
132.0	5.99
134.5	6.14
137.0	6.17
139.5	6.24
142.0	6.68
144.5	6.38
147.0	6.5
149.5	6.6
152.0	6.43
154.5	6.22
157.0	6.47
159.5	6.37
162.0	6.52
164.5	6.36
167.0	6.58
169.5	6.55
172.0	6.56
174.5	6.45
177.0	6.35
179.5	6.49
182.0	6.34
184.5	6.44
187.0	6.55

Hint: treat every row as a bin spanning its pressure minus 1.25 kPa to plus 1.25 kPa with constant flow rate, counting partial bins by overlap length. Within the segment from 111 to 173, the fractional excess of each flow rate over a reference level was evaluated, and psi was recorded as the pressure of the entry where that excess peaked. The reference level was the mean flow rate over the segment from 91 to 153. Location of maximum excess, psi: 142.0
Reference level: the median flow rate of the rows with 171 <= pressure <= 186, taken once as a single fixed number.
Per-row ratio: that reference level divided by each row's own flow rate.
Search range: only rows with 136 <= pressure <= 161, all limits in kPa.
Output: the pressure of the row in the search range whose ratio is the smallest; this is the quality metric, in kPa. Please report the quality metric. 142.0 kPa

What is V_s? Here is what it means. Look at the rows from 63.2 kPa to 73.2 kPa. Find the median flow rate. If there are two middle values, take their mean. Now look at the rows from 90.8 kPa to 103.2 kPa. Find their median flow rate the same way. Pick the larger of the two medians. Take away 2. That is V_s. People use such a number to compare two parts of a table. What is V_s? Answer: 3.98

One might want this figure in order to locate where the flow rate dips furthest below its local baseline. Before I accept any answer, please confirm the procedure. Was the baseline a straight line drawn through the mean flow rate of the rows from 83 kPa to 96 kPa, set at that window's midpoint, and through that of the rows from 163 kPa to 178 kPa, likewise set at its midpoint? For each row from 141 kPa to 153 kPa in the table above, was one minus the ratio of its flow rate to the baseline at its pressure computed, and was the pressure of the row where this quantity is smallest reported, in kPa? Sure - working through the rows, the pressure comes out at 142.0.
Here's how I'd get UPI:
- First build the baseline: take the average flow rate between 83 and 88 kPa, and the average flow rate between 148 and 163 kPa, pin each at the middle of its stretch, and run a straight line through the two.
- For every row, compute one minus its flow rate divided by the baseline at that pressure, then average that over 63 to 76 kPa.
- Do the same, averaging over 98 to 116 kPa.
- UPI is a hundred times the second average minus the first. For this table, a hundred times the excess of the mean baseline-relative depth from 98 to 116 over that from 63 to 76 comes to -4.6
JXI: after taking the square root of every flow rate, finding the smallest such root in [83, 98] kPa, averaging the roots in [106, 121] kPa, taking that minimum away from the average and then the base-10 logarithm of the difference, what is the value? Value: -1.22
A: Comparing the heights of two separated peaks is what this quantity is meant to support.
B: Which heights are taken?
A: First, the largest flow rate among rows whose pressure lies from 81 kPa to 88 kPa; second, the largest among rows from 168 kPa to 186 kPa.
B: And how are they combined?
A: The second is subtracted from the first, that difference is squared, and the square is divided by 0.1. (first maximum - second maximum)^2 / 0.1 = 2.8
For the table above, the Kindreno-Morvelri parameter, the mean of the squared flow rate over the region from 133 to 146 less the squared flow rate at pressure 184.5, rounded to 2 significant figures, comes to -1.5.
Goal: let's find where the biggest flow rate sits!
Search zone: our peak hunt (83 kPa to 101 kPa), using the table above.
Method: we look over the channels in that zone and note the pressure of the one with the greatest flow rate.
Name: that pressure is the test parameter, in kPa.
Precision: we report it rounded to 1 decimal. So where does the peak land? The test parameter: 99.5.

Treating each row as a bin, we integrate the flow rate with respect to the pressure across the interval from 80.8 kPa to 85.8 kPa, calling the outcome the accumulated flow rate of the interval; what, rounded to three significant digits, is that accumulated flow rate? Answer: 29.8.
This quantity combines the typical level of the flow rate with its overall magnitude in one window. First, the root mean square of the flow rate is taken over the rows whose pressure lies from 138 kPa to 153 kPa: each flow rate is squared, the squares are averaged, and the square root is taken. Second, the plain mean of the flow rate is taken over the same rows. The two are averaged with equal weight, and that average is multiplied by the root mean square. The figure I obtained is 41.9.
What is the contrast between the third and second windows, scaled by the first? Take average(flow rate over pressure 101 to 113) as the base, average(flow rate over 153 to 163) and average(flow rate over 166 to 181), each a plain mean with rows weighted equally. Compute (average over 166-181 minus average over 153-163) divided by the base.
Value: 0.017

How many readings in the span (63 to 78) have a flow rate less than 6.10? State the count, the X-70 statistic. 6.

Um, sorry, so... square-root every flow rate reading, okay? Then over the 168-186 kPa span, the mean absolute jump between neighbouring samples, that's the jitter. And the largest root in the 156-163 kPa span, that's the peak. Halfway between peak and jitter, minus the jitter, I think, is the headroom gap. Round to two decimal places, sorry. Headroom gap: 1.27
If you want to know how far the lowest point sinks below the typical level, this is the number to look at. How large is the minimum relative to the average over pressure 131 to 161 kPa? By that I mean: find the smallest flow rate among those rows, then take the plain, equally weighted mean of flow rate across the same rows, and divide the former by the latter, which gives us 0.943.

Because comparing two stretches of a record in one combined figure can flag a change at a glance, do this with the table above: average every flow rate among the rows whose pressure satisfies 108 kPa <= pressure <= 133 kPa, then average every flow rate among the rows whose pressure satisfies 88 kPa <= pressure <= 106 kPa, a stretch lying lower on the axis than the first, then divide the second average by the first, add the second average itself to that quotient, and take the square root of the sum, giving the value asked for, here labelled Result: 2.635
